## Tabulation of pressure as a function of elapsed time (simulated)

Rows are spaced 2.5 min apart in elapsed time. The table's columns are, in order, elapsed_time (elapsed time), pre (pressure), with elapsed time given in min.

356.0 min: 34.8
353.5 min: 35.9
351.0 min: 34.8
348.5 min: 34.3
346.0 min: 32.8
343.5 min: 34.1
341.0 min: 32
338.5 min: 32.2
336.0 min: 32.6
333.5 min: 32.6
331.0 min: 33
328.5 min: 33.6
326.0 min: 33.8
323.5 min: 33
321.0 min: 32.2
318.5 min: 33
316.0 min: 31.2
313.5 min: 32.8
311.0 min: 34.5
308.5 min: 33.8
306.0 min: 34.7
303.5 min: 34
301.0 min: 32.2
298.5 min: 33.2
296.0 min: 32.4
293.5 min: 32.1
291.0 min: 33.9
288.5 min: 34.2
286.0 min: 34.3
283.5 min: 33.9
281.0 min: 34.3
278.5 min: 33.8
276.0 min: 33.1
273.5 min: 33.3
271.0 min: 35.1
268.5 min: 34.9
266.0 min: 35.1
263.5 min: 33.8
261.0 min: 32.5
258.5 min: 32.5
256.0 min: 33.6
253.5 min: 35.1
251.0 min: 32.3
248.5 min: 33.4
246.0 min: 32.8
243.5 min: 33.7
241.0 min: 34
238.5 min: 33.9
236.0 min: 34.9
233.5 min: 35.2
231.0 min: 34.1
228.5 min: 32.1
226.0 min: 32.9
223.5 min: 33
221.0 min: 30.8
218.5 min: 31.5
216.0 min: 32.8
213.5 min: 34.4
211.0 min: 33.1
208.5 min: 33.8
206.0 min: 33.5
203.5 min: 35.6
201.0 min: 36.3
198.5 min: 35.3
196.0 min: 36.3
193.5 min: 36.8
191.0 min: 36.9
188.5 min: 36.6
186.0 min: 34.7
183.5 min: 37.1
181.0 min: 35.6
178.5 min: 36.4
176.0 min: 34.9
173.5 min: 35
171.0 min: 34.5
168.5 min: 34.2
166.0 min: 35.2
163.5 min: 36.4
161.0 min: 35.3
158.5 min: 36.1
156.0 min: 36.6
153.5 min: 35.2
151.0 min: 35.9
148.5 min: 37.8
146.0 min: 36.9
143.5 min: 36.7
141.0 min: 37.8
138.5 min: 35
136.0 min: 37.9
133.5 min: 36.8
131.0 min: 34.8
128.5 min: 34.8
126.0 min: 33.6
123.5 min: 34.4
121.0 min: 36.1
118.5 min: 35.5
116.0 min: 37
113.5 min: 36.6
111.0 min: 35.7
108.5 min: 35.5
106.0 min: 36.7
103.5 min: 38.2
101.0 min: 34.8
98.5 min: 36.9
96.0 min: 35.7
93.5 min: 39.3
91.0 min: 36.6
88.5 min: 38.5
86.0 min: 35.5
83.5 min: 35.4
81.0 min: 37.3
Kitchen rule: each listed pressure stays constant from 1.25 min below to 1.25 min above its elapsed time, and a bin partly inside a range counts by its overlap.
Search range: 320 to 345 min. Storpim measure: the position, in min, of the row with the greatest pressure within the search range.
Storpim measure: 343.5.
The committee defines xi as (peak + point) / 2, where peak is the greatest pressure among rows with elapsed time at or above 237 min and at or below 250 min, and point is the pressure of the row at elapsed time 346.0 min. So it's 33.4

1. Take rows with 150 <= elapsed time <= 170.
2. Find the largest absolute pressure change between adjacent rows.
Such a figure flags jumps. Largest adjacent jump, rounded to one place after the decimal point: 1.4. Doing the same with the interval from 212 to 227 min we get 2.2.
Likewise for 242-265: 2.8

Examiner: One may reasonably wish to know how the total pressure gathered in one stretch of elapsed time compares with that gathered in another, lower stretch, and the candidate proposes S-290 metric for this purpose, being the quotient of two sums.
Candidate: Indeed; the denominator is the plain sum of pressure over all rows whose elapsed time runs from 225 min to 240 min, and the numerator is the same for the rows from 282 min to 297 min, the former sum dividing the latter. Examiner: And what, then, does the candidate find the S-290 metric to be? 0.989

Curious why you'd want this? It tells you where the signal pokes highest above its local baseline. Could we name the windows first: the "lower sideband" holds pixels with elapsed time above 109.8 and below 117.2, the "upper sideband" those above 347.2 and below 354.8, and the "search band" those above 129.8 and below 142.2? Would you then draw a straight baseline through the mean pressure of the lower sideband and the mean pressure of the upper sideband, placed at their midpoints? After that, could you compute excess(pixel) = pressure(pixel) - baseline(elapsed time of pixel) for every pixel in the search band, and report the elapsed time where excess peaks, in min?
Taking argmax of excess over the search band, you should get 136.0 min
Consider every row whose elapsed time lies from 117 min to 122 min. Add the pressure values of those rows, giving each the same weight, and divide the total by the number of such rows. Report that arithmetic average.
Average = 35.8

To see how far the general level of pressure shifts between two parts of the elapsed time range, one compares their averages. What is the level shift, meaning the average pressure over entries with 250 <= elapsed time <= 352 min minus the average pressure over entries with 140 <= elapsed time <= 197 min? -2.6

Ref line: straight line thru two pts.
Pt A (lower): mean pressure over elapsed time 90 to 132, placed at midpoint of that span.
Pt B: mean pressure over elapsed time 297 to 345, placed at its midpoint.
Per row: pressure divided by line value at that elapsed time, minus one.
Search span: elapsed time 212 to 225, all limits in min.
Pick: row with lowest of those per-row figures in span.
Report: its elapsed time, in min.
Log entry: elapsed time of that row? 221.0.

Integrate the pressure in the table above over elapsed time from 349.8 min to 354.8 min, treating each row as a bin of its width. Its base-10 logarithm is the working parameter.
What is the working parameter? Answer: 2.25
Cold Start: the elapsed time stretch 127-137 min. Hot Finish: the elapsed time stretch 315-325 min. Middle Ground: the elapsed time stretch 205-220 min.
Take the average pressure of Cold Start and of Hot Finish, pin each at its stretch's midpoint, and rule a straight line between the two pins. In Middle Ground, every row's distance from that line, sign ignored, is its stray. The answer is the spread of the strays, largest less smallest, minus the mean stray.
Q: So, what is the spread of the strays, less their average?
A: 1.5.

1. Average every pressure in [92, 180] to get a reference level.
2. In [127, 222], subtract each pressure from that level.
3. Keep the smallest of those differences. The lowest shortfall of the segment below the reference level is -1.9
